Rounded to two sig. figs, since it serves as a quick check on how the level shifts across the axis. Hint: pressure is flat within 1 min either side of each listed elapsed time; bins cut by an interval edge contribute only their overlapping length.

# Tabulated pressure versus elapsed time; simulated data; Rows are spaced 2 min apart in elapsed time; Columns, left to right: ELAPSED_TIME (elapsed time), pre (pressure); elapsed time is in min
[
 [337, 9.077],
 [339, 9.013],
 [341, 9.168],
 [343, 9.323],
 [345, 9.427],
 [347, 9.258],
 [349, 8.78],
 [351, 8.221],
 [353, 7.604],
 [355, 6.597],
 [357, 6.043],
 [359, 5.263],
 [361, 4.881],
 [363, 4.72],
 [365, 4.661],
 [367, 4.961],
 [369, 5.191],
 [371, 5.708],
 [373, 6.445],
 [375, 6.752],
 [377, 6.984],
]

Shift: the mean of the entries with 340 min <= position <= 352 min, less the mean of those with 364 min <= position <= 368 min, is 4.2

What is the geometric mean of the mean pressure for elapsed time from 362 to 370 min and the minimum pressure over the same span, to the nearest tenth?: 4.8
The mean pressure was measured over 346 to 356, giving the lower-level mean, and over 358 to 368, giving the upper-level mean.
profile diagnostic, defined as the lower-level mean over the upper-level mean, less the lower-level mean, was -6.4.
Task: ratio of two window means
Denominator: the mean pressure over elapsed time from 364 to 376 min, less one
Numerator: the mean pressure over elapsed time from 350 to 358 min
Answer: 1.5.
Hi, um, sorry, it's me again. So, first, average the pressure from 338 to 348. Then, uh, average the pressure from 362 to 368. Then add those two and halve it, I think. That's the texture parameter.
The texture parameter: 7.0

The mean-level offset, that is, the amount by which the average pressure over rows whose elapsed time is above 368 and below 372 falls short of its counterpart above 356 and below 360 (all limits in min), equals 0.2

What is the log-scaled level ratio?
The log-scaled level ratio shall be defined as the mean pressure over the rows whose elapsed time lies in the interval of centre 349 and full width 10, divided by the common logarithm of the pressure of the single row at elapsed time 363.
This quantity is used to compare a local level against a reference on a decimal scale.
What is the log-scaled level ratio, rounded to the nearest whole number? 13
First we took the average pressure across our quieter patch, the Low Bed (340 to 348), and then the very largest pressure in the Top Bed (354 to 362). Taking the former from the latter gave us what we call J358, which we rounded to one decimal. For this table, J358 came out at -2.7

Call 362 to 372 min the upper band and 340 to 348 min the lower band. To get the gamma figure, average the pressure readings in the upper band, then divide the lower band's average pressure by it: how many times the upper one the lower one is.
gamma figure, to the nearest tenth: 1.8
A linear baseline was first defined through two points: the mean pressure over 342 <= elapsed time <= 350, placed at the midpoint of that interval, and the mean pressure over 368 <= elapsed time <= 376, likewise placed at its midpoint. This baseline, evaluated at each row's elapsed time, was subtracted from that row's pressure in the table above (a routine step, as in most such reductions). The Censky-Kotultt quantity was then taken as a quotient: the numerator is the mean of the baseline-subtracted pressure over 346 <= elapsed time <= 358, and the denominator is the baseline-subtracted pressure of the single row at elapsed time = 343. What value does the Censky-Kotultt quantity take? 3.0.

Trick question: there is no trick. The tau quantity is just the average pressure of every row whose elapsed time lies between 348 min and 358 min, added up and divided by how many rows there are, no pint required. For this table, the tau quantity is 7.4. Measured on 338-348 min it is 9.2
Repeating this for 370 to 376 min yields 6.3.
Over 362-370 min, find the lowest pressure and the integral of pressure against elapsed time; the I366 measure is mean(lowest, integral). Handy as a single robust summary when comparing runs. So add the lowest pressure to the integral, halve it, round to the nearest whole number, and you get 22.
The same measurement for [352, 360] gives 28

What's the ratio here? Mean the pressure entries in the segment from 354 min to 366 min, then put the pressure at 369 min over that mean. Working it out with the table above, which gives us 1.0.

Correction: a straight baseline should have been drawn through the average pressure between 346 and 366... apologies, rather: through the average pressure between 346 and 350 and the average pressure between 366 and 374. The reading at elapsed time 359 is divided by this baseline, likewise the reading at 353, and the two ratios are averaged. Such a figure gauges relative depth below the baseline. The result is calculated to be 0.82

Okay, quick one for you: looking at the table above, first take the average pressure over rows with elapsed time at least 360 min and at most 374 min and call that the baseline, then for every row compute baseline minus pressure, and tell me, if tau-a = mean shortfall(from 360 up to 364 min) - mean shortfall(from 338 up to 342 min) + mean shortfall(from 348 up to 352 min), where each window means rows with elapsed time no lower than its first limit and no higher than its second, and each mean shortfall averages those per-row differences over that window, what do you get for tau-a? 1.0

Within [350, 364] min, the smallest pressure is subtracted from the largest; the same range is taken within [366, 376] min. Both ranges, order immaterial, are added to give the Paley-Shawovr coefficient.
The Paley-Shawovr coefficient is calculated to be 5.3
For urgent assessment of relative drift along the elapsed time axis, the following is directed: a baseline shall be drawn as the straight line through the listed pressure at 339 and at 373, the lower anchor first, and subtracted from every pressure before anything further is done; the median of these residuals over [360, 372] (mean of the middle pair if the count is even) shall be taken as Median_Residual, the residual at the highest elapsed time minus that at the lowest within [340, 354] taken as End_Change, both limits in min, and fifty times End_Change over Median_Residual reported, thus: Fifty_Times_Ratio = 15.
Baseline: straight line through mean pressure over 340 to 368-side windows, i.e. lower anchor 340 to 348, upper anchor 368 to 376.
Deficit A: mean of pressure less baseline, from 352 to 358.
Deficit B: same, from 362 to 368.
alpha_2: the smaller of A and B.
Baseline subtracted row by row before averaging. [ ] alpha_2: -2.06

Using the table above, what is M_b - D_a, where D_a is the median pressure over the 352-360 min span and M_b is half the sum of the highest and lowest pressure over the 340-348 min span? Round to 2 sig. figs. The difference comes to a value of 3.0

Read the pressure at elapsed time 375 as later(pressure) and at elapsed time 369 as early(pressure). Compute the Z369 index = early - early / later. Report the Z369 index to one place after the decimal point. 4.4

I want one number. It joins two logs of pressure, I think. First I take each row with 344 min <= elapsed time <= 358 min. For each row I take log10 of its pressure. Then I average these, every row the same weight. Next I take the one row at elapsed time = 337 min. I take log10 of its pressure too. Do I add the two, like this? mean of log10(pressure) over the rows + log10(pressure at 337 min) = 1.86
